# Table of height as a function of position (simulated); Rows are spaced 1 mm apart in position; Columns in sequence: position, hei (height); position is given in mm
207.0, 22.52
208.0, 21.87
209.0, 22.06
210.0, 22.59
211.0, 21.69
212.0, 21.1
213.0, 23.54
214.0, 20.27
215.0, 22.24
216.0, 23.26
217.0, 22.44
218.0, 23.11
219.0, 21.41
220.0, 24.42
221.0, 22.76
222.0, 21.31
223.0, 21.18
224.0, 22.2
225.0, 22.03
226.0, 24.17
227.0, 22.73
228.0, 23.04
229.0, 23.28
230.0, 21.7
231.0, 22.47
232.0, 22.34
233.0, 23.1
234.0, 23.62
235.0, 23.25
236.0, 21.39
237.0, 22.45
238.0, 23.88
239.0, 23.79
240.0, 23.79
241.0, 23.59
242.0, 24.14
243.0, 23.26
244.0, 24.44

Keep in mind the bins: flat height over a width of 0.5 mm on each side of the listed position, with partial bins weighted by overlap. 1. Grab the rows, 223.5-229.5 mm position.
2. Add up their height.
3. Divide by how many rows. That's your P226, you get 22.9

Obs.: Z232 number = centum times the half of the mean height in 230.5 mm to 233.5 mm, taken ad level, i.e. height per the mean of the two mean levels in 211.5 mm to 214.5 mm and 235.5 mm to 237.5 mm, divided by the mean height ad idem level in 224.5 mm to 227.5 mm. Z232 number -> 49.3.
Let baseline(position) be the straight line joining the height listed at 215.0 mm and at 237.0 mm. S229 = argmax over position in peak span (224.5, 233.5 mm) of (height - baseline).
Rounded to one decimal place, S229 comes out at 226.0 mm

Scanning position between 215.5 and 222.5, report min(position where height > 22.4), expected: 216.0 mm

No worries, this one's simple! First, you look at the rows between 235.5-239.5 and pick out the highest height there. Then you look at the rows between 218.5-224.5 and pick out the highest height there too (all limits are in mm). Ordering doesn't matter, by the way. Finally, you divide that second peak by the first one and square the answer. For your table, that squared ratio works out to 1.05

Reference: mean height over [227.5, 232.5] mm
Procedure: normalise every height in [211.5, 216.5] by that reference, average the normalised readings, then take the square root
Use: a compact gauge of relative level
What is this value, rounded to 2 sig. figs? 0.99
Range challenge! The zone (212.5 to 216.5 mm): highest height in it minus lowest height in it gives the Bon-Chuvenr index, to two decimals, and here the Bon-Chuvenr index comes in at 3.27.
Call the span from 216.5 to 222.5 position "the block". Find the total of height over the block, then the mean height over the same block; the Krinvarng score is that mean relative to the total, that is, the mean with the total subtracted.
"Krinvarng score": -113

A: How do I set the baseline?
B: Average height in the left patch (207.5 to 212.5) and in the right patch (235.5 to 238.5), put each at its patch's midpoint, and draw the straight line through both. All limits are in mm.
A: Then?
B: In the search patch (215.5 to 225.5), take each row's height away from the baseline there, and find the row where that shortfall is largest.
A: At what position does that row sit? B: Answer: 223.0 mm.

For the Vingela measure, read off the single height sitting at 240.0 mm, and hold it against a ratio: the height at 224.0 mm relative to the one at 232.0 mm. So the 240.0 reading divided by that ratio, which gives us 23.9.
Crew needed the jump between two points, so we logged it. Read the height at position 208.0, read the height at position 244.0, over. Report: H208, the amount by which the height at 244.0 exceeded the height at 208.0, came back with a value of 2.6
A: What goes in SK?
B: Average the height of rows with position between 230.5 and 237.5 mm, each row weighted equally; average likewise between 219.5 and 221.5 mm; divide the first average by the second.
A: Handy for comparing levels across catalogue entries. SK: 0.96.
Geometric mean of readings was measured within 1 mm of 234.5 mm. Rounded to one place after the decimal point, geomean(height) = 23.4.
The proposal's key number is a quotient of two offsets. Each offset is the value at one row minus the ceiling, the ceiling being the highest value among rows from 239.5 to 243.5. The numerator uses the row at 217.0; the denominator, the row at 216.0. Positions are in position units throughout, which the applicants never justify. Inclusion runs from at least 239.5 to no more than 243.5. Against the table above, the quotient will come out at 1.9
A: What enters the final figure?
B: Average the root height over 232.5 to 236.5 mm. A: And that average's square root 2.19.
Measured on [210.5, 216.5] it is 2.17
